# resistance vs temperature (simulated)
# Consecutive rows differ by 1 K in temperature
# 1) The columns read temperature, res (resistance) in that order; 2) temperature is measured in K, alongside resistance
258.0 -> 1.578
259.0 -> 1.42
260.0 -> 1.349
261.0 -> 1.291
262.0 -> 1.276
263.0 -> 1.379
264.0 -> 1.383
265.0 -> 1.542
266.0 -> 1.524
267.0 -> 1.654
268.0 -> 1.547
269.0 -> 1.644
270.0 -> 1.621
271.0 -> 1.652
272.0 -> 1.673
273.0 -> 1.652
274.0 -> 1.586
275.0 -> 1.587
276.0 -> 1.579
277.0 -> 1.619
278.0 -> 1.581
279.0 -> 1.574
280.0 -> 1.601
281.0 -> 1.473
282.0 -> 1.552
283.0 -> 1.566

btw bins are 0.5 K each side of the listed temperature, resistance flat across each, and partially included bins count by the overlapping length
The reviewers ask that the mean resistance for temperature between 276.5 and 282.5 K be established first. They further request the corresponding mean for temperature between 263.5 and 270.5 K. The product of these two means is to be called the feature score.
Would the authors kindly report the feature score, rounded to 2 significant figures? 2.4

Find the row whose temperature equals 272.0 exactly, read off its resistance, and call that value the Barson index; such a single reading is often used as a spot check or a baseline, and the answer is 1.673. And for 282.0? 1.552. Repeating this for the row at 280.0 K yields 1.601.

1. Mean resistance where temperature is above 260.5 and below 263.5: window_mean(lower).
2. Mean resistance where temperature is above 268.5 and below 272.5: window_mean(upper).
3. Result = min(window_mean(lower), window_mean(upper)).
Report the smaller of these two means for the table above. 1.32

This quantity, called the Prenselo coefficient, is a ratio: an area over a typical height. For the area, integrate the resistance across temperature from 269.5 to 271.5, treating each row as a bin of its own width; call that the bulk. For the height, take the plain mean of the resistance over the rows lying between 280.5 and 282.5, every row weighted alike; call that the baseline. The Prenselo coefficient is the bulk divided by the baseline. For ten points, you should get 2.16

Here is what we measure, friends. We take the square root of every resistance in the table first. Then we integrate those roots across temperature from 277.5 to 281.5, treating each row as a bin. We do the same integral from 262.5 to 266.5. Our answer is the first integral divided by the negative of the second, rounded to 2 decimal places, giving -1.03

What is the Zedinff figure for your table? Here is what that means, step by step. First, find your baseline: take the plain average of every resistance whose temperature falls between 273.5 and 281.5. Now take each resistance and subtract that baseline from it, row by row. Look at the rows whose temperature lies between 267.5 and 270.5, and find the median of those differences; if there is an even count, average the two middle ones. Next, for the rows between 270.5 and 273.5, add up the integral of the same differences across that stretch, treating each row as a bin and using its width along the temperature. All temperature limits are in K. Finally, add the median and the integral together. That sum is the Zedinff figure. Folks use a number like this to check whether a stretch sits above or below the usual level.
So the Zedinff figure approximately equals 0.30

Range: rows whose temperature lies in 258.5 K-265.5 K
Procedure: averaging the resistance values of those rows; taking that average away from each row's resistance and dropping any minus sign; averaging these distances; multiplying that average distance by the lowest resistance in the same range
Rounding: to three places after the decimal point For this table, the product 0.079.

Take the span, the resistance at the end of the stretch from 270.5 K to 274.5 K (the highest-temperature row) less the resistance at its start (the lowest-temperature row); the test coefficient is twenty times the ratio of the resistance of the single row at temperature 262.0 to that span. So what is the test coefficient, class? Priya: -387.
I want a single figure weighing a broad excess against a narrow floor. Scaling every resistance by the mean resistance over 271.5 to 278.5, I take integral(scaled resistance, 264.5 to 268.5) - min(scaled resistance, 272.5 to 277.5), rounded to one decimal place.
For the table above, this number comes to 2.9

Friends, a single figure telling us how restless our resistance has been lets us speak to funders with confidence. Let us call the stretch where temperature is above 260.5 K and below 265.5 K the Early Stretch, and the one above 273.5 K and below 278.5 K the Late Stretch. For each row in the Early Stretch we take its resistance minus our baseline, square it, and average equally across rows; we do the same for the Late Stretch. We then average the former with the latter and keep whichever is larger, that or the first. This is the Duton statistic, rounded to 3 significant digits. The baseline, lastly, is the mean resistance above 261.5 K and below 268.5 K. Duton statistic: 0.0186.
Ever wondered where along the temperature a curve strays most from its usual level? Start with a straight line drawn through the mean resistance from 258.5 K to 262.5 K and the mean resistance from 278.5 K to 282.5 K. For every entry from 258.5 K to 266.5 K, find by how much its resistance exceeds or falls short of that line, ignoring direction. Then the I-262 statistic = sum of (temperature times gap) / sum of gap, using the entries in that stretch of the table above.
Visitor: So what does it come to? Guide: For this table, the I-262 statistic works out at 263.1 K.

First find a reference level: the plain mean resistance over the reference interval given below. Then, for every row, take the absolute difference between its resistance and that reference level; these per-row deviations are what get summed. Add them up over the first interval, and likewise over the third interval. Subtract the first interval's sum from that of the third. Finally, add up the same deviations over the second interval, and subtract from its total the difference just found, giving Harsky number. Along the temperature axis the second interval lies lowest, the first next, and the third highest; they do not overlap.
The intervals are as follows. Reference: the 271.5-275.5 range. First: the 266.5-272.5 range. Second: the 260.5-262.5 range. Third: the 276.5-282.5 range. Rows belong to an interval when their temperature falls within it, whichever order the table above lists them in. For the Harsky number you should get 0.54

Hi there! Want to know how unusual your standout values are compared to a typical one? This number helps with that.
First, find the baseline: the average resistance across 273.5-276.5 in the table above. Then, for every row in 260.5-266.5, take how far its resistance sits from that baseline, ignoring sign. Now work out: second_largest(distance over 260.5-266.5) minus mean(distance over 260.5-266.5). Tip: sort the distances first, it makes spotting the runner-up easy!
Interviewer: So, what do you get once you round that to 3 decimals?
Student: 0.108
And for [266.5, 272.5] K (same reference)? 0.010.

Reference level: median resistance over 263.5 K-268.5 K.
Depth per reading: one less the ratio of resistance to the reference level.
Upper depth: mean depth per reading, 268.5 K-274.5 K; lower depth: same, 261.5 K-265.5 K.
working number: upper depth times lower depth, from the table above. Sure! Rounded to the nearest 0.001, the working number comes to -0.006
